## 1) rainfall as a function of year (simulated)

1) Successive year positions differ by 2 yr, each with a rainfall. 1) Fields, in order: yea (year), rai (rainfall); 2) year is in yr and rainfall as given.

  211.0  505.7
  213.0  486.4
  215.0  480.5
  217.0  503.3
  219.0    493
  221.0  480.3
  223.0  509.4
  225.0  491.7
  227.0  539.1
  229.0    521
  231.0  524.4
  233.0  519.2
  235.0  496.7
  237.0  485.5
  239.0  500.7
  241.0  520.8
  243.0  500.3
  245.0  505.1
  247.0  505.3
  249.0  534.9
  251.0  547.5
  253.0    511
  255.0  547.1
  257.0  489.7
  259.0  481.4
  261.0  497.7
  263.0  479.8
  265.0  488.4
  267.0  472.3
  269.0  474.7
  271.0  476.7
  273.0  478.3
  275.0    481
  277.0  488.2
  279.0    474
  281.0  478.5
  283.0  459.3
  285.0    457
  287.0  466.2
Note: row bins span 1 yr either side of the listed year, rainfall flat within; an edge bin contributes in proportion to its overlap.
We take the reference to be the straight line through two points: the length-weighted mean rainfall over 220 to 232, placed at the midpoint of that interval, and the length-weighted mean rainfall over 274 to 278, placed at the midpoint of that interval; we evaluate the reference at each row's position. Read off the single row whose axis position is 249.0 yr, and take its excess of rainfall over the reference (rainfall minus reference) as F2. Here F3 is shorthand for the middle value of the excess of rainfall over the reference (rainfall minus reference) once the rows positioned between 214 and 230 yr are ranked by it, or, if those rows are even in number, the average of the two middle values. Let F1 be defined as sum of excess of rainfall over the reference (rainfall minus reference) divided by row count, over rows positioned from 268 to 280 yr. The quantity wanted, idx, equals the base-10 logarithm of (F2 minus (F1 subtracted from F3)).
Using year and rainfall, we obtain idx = 1.66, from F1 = -7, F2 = 36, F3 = -16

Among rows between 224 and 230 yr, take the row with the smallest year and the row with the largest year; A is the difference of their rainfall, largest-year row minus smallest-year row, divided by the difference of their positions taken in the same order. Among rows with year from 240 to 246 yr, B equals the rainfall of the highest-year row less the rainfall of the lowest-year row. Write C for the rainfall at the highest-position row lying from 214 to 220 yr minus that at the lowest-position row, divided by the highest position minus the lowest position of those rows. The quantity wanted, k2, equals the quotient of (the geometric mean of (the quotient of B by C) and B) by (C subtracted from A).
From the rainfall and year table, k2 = 2.1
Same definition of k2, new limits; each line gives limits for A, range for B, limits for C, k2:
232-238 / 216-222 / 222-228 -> -0.5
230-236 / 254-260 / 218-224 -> -2.9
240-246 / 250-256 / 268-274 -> -0.1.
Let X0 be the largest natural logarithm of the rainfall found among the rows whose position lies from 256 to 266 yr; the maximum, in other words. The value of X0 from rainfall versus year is 6.21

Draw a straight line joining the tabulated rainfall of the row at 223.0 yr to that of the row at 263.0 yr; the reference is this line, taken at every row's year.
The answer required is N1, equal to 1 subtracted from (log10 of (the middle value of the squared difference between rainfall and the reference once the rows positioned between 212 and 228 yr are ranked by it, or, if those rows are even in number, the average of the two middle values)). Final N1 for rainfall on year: 1.8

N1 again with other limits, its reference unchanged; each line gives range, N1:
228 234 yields 1.5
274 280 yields 1.0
